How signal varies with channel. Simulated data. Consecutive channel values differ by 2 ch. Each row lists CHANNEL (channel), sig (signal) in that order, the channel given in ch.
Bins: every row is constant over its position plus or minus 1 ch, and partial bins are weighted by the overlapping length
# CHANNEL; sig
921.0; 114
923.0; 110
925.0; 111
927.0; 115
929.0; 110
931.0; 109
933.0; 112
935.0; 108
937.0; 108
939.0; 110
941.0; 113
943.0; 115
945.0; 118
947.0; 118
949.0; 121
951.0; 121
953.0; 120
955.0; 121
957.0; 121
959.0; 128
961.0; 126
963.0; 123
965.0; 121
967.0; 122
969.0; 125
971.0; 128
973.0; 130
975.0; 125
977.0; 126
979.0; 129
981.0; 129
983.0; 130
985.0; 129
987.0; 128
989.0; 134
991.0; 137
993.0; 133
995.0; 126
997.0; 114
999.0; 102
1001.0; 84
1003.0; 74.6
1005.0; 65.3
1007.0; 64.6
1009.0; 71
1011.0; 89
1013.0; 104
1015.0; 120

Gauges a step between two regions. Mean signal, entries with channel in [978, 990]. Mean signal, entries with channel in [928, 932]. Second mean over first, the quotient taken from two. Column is 1.16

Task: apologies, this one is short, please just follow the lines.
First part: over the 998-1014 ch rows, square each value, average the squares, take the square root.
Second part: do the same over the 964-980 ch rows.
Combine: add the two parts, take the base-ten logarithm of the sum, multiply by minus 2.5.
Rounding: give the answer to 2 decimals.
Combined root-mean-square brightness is -5.80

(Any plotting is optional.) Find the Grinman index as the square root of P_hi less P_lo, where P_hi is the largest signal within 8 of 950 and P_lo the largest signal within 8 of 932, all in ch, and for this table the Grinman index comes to 2.4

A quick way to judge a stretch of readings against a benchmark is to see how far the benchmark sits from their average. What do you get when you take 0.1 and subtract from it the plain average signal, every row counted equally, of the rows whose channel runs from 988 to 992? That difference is -135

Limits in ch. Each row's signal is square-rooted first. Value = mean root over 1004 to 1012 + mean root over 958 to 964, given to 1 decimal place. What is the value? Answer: 19.7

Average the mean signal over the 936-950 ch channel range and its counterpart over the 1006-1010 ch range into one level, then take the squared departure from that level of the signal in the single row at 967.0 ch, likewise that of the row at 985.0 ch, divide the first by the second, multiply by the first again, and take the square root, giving 25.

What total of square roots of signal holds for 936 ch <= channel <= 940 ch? 20.9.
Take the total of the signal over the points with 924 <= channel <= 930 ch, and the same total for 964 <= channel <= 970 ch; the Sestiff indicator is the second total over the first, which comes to 1.10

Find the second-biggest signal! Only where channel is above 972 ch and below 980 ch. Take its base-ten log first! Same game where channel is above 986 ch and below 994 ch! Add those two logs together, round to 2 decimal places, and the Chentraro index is 4.24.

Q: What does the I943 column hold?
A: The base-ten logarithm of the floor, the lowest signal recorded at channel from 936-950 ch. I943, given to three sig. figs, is 2.03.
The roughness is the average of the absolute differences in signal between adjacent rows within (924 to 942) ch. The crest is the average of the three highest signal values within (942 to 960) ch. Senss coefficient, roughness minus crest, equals -121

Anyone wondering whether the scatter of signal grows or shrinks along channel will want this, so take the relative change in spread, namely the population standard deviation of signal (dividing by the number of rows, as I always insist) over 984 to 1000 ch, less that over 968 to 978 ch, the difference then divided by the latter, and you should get 5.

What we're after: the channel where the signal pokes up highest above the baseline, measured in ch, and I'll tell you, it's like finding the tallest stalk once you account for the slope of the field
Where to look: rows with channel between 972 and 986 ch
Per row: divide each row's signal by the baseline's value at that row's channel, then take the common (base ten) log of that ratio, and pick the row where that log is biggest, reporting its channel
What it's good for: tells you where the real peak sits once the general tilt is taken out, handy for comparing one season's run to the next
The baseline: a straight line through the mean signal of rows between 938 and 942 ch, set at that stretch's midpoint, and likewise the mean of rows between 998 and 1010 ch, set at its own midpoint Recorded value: 985.0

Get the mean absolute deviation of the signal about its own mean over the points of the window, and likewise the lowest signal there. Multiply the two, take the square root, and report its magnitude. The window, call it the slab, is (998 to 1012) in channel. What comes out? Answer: 26.9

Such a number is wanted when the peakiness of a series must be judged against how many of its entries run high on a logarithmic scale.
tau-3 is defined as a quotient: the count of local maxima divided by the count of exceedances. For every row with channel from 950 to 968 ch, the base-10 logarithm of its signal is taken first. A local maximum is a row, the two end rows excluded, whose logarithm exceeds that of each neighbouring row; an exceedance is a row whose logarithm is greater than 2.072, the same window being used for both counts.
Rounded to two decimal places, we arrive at 0.11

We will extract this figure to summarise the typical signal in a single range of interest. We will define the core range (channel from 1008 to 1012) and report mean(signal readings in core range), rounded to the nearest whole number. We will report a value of 80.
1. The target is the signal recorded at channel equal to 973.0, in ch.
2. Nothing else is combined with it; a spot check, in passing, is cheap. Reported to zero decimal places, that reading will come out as 130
